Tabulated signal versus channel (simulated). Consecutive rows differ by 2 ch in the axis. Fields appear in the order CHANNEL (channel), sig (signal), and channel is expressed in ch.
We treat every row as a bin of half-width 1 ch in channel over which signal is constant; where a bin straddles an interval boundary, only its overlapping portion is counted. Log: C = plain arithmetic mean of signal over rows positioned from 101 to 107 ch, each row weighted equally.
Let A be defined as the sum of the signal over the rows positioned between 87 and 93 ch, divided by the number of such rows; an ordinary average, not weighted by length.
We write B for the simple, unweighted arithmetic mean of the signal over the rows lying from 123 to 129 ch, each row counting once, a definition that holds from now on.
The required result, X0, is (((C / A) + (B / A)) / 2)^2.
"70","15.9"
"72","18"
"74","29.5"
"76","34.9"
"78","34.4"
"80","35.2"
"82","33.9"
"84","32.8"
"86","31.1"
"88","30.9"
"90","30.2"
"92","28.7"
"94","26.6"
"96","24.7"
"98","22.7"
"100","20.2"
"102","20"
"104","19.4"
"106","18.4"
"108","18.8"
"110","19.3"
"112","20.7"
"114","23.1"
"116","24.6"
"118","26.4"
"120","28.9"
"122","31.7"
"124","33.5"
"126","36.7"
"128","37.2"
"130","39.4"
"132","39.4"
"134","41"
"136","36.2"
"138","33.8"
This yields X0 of 0.8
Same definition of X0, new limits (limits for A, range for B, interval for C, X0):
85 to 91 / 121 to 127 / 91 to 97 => 1.0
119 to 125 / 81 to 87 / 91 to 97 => 0.9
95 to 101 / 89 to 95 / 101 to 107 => 1.1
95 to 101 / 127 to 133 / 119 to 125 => 2.4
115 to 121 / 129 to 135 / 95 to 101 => 1.4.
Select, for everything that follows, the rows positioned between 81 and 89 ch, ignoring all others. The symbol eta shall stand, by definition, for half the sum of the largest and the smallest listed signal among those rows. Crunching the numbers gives 32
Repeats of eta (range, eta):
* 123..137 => 37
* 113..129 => 30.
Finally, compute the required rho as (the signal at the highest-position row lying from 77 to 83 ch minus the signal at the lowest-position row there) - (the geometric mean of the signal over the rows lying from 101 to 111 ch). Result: -20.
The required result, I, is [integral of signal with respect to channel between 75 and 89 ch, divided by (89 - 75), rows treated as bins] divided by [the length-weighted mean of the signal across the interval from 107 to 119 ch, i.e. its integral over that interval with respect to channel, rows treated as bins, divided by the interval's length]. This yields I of 1.5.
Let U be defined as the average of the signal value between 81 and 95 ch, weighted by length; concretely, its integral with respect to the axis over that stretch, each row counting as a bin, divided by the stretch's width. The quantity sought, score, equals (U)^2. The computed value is 936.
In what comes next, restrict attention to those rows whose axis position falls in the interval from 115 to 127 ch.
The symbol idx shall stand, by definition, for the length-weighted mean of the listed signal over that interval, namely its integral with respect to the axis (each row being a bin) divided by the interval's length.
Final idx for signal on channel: 30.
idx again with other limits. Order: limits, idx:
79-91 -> 32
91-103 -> 24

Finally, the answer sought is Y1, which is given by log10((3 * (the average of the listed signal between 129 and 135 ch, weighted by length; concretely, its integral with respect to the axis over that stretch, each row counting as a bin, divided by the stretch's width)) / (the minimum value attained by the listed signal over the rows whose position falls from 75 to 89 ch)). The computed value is 0.59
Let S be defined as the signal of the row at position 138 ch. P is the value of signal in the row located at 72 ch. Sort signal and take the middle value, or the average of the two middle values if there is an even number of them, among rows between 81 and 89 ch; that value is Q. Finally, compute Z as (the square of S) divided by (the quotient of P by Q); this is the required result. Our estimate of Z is 2028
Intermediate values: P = 18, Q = 32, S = 33.8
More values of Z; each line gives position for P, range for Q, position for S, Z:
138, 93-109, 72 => 193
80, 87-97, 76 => 993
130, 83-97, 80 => 950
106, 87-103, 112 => 597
